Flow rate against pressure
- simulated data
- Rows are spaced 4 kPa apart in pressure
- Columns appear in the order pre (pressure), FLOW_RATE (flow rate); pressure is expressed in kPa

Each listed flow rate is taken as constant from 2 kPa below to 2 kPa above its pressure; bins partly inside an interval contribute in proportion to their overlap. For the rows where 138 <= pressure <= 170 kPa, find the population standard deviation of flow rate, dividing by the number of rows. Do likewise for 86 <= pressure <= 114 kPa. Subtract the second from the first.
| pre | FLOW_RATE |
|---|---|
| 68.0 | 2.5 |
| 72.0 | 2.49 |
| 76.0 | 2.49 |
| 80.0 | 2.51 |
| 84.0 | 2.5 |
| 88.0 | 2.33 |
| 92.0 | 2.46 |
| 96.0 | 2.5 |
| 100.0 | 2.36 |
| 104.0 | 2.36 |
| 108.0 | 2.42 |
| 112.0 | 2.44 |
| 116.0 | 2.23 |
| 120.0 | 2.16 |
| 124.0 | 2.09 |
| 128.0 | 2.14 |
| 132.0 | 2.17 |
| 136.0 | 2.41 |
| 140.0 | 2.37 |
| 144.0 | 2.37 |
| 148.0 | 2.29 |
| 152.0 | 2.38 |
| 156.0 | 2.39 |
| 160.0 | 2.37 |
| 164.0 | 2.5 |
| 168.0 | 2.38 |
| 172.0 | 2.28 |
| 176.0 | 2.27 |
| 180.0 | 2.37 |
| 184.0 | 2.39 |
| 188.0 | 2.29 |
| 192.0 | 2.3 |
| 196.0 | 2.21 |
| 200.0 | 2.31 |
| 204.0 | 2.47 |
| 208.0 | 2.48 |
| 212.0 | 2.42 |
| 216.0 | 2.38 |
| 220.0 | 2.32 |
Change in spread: 0.00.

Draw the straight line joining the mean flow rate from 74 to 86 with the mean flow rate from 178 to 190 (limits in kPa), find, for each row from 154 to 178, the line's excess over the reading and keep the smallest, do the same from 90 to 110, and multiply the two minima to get 0.0028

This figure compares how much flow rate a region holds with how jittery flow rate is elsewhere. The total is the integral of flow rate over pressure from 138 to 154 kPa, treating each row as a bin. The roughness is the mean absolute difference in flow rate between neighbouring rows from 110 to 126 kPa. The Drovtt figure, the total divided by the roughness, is 323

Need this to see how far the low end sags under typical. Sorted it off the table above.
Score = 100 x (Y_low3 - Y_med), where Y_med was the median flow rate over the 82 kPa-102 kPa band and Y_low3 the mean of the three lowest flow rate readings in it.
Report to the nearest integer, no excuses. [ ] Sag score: -8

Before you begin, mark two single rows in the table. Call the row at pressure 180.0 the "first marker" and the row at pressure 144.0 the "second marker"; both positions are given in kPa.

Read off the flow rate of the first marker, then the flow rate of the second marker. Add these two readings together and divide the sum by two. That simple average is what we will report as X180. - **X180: 2.37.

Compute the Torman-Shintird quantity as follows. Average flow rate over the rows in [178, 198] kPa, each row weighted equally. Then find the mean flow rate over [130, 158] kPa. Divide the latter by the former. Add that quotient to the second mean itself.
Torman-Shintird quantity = 3.35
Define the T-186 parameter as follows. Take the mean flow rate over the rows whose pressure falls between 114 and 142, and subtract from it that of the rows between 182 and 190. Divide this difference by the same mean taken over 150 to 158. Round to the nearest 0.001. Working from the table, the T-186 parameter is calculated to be -0.049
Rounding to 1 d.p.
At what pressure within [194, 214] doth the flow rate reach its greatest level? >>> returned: 208.0 kPa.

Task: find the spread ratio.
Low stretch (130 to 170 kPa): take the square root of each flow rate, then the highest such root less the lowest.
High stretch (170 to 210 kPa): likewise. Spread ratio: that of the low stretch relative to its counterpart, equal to 1.23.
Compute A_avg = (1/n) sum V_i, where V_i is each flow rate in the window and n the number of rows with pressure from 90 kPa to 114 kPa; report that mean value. 2.42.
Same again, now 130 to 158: 2.34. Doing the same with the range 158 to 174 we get 2.38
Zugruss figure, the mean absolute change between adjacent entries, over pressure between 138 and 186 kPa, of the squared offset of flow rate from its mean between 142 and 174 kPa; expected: 0.0061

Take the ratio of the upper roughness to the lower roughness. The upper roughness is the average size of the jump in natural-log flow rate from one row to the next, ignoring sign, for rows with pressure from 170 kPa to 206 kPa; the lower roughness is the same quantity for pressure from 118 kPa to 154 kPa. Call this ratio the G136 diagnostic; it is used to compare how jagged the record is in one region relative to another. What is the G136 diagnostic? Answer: 0.96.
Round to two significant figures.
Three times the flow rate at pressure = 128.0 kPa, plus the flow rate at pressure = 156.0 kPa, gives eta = 8.8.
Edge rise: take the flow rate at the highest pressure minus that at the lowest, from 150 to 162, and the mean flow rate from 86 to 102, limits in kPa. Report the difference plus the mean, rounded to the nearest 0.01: 2.40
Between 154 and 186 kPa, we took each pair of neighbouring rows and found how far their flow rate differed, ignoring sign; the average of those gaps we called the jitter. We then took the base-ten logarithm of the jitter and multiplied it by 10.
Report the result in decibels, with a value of -11.5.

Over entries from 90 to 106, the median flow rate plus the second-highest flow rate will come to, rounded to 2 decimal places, 4.87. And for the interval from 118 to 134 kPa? 4.31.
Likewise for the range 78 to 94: 4.98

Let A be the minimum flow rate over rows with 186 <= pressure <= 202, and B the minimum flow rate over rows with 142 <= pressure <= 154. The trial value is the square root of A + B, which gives 2.12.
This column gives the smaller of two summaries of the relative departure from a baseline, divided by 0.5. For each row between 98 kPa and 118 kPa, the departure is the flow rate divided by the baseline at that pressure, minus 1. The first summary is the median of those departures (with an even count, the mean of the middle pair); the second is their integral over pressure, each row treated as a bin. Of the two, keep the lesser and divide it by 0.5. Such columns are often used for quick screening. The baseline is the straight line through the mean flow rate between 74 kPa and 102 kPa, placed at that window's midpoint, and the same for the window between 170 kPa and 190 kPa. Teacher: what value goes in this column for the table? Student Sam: -1.0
